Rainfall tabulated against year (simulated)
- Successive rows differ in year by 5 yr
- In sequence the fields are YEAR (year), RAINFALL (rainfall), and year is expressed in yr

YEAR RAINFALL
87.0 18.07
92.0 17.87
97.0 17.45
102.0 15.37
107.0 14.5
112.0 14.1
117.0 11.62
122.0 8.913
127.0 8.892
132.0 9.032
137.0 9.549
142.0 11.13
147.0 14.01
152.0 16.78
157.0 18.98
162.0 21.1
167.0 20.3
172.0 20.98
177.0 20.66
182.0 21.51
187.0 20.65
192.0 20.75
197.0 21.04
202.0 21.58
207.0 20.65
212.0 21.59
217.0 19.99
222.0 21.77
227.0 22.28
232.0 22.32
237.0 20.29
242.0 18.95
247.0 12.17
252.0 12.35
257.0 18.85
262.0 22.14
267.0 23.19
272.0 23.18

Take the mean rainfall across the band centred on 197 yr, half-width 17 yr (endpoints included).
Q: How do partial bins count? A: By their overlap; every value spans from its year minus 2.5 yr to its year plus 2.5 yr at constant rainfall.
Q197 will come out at 21.1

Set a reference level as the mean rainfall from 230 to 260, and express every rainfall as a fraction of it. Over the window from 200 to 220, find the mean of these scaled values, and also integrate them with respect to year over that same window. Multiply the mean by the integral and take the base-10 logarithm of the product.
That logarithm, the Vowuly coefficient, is 1.46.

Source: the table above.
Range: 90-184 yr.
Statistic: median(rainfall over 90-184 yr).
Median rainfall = 15.4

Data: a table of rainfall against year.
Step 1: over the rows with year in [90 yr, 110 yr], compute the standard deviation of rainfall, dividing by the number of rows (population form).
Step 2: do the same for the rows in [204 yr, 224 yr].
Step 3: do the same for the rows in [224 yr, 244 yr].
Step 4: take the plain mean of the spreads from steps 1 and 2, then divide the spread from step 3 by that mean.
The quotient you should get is 1.3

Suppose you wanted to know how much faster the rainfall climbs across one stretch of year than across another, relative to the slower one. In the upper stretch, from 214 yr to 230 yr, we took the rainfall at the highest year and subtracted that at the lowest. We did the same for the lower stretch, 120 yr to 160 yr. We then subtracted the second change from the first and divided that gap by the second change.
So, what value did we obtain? -0.77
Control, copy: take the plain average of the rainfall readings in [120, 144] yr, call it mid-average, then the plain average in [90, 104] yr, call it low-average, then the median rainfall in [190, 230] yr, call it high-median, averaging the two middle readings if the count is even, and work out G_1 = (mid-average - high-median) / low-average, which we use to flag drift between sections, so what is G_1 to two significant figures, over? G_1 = -0.70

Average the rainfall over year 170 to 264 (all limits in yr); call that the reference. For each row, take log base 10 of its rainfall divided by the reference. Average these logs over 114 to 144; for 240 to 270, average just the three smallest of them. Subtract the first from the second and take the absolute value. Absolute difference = 0.16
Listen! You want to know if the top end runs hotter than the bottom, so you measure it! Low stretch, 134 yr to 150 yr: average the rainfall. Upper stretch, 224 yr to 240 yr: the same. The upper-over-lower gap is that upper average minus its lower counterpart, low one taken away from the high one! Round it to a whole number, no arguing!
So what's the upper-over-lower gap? 10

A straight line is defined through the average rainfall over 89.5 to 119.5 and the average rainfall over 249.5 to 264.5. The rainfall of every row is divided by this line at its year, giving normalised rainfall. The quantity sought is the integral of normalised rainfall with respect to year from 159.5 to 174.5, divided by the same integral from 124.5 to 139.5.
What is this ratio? 2.19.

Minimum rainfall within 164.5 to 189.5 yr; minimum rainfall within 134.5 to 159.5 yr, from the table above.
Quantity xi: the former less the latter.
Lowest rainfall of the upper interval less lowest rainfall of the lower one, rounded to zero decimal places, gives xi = 11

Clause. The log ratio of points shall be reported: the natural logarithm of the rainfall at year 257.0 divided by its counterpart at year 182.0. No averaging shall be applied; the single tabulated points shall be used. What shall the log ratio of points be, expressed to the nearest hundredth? -0.13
